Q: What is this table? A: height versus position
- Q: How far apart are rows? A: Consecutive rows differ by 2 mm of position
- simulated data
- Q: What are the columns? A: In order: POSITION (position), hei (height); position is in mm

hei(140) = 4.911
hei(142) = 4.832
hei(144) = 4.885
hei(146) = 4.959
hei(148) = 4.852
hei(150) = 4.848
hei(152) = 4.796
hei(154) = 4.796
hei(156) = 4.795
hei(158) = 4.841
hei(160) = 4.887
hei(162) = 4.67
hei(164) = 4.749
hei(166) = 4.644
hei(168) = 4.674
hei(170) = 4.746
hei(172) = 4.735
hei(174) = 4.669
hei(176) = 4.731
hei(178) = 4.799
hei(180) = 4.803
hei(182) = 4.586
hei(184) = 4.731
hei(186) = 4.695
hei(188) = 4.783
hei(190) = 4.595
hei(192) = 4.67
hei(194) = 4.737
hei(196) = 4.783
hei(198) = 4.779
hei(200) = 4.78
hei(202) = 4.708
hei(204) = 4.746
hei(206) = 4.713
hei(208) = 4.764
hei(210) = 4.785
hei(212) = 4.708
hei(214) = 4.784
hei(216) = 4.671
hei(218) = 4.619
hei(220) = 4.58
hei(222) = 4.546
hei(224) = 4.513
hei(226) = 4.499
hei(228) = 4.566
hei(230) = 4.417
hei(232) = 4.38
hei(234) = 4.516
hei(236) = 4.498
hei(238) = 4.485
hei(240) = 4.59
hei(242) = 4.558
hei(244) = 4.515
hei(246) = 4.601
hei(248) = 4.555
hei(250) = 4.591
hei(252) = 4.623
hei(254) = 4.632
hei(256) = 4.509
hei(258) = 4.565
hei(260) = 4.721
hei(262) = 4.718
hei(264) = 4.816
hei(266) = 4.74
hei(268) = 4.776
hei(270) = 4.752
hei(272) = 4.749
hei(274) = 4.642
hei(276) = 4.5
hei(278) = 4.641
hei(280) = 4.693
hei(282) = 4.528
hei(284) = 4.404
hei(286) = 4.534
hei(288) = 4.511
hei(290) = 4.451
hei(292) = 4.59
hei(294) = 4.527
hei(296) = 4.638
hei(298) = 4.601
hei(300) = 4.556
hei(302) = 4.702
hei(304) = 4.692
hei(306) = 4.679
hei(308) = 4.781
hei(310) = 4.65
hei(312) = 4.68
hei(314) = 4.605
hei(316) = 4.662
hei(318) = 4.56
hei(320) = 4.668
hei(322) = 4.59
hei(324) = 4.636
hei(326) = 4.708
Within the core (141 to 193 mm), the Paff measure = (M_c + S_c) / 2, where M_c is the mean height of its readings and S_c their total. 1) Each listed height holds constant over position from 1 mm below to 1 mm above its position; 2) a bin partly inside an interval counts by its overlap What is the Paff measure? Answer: 64.3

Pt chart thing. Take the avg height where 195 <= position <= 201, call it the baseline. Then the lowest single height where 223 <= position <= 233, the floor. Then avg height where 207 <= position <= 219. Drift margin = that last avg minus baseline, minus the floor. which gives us -4.44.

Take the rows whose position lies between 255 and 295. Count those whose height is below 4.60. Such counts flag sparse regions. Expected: 10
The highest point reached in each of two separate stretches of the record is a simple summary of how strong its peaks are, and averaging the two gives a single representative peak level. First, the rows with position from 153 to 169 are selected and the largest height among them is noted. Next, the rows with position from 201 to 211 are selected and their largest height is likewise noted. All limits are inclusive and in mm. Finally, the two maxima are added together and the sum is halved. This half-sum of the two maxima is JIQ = 4.84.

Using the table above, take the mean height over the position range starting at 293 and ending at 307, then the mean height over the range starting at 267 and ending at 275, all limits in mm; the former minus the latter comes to -0.10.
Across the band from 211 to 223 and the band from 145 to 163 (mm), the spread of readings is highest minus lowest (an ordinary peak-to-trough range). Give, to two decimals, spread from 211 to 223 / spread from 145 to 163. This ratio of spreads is 0.82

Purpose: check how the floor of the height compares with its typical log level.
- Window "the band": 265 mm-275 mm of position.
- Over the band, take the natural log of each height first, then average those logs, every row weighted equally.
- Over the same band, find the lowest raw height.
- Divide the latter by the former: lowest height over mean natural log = 2.987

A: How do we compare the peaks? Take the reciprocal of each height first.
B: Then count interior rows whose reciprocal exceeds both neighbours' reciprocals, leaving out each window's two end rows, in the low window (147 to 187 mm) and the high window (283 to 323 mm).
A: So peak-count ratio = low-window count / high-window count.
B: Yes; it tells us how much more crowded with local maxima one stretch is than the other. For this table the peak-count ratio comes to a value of 0.71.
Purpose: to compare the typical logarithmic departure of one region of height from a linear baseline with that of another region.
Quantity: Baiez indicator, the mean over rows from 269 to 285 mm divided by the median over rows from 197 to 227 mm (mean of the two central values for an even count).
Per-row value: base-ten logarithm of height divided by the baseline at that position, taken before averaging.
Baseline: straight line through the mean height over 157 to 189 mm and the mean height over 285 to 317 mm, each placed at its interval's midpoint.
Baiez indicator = -2.8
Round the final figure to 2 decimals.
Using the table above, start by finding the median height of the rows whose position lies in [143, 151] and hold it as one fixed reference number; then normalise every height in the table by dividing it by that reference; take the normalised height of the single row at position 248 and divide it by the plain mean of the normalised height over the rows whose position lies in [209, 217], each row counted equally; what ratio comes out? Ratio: 0.96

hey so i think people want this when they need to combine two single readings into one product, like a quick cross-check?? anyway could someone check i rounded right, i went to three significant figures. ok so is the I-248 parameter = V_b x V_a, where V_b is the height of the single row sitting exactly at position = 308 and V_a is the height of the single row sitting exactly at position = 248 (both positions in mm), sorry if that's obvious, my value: 21.8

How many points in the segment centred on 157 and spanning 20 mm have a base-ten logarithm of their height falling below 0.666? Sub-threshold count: 0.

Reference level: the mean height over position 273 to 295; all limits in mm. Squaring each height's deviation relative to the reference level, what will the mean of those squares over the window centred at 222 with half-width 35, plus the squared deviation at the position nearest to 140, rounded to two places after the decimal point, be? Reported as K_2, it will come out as 0.15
